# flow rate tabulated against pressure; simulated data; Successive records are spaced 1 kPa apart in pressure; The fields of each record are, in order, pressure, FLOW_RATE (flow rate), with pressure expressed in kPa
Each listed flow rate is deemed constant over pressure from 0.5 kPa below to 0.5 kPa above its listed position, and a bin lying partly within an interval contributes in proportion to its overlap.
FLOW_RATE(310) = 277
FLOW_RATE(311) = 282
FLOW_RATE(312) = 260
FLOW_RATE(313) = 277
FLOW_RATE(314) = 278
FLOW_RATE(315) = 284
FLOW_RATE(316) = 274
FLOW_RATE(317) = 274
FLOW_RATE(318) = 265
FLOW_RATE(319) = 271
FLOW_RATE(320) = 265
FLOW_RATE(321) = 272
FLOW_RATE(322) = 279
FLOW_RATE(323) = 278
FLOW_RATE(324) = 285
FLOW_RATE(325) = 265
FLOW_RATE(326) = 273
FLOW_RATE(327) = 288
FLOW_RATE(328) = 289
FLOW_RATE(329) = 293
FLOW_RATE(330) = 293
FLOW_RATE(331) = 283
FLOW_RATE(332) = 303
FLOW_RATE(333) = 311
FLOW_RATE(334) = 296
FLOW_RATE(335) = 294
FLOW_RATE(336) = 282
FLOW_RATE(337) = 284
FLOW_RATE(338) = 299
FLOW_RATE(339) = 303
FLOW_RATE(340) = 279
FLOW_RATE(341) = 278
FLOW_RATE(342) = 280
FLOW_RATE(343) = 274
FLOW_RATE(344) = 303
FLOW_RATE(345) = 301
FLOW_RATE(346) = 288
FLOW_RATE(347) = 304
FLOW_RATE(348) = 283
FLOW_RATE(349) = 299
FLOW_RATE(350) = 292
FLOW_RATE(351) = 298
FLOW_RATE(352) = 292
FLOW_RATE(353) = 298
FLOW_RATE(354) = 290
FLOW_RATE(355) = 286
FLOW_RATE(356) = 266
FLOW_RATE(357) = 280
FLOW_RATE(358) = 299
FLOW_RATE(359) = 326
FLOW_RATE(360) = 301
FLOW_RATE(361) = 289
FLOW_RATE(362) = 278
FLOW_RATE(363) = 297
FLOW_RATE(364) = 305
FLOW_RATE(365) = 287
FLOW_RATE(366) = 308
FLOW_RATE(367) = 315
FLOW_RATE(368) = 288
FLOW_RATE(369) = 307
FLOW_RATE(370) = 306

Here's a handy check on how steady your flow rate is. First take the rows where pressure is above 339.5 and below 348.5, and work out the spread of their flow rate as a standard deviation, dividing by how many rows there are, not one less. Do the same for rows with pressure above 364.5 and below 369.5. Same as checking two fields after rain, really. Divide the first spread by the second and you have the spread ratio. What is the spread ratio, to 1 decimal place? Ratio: 1.0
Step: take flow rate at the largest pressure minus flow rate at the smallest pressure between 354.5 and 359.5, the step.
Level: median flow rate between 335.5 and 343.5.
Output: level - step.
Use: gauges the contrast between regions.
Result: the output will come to 241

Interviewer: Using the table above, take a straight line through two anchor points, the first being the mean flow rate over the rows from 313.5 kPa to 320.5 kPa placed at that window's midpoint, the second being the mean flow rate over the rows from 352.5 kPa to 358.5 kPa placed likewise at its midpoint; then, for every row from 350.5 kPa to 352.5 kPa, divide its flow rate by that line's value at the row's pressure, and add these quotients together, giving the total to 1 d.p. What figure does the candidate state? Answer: 2.1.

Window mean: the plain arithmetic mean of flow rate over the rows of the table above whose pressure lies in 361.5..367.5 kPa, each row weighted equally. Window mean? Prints 298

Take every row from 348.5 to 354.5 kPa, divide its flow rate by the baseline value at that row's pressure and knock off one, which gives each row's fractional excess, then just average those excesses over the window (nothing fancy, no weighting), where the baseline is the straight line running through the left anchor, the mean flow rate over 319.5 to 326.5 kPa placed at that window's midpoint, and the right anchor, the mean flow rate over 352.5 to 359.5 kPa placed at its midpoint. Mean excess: 0.018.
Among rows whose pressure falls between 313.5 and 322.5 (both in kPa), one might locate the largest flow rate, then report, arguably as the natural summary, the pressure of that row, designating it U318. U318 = 315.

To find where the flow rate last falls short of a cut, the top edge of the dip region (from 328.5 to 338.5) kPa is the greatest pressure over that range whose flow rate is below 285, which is 337 kPa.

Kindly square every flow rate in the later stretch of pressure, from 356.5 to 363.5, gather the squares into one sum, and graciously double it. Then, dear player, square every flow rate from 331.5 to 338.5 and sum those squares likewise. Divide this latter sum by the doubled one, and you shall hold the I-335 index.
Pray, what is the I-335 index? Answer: 0.50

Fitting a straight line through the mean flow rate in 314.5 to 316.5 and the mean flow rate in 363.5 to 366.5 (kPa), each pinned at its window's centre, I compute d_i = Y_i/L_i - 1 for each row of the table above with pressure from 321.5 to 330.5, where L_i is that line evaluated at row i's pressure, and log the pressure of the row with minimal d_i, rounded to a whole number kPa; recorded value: 325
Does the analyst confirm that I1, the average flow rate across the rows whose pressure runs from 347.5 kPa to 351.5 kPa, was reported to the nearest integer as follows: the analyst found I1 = 293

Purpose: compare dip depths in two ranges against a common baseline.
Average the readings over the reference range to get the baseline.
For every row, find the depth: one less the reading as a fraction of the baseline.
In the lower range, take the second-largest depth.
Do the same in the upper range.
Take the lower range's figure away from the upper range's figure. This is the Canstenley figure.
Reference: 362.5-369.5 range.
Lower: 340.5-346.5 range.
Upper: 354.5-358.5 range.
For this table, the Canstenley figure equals -0.007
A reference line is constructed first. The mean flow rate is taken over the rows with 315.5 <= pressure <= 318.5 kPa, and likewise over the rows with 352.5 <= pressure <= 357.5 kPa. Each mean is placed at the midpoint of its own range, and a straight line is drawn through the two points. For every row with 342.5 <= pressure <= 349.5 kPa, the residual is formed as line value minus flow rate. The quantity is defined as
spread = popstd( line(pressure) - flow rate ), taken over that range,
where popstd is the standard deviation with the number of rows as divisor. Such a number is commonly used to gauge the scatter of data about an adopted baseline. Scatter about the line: 10.6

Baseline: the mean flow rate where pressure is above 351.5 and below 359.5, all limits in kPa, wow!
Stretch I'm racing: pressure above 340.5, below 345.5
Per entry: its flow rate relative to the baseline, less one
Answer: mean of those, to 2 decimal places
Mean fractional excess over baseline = -0.02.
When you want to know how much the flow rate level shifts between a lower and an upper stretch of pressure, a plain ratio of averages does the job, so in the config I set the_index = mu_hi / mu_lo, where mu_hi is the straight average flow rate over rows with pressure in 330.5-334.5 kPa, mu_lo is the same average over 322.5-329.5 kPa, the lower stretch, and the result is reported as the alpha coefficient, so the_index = 1.06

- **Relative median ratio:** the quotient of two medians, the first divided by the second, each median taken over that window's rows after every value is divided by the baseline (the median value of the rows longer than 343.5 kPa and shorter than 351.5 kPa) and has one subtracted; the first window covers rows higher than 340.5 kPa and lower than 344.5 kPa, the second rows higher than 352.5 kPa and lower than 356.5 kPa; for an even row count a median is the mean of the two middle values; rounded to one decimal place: 1.9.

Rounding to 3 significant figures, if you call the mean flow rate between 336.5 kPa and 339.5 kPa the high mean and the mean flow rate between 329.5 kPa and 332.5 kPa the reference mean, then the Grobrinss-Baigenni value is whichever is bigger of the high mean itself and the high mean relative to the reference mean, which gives 295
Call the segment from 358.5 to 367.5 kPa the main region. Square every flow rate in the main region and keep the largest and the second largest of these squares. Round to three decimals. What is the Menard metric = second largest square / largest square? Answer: 0.934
